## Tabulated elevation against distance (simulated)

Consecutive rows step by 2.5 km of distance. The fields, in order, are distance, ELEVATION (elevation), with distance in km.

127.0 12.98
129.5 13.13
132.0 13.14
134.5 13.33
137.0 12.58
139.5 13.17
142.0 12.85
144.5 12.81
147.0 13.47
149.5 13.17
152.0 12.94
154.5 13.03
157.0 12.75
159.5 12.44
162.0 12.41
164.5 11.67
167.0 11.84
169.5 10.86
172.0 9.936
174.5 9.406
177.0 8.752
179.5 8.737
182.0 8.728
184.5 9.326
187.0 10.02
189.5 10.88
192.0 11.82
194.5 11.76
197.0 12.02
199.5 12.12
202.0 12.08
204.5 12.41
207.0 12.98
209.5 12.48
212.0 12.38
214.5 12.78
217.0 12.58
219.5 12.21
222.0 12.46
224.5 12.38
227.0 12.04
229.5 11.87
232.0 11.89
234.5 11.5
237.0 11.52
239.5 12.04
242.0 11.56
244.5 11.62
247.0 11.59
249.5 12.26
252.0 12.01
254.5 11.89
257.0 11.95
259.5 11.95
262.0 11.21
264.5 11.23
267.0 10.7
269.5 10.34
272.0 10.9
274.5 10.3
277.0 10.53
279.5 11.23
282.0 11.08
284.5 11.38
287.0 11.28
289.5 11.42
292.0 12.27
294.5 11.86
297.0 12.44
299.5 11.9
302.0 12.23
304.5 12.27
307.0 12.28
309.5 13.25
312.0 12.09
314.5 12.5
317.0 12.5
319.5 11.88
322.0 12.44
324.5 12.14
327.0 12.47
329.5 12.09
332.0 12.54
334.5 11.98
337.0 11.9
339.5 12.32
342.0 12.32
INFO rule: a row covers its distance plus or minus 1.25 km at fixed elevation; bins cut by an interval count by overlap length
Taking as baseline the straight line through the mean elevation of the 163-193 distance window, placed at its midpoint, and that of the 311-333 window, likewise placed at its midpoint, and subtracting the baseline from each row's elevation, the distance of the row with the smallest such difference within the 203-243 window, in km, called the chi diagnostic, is 242.0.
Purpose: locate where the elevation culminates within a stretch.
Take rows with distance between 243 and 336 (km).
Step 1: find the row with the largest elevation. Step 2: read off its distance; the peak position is 309.5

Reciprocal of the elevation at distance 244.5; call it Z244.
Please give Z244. 0.086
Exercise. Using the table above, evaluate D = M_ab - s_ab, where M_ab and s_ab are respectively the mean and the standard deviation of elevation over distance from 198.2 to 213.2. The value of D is 12.1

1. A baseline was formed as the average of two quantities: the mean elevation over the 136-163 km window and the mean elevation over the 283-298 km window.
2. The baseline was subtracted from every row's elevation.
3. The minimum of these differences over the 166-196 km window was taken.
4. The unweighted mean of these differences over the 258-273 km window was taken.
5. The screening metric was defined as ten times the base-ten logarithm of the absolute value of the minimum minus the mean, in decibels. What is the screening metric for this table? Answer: 3.7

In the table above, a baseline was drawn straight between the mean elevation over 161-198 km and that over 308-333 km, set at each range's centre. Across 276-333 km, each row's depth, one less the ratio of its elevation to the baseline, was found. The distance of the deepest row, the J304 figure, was 277.0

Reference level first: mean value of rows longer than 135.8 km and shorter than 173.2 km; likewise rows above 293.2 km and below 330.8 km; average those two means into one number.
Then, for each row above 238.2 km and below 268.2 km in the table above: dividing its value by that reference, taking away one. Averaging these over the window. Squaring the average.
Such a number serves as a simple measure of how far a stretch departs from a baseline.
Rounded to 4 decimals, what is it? 0.0030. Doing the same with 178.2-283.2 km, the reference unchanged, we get 0.0046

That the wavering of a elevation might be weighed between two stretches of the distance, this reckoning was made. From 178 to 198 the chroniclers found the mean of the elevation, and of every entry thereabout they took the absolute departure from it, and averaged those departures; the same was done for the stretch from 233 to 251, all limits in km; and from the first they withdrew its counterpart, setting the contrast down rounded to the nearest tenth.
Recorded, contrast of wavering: 1.0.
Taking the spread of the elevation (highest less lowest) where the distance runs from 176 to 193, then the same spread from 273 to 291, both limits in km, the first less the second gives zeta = 2.0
